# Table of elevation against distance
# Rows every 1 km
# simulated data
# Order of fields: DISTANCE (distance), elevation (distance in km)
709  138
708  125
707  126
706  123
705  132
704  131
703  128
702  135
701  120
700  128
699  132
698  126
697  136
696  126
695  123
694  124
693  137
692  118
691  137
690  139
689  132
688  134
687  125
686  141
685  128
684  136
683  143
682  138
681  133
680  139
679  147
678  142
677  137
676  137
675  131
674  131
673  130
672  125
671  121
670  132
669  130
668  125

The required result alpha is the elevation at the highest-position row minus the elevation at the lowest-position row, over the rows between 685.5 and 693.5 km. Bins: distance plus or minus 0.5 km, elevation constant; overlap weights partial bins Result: -4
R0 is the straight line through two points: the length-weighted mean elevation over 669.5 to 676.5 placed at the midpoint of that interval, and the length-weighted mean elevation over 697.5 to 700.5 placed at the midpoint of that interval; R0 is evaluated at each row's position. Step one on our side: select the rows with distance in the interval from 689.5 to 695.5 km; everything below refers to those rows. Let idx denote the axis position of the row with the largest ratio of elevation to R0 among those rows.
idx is 690 km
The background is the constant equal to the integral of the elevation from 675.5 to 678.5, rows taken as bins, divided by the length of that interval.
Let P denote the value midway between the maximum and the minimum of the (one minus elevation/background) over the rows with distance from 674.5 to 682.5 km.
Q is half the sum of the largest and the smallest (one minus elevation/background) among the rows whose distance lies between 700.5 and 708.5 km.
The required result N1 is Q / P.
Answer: -33.5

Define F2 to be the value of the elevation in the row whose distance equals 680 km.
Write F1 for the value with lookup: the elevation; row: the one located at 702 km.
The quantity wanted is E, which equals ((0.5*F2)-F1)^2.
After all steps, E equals 4290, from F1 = 135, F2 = 139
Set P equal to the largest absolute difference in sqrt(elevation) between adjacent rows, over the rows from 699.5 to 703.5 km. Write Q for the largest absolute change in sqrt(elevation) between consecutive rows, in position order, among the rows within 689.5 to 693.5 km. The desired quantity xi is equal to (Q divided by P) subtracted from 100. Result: 98.7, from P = 0.7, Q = 0.8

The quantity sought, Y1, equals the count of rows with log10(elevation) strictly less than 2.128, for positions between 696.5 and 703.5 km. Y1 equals 5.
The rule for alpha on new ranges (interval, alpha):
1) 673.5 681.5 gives 2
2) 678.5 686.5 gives -6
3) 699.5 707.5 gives -2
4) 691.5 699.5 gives 14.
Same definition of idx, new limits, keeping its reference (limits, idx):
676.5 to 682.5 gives 679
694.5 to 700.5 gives 697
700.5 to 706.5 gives 702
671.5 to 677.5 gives 677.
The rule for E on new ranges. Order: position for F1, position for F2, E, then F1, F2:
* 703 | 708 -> 4290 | 128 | 125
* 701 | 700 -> 3136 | 120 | 128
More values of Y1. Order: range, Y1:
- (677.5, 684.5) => 1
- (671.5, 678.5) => 4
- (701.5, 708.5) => 6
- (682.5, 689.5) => 4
